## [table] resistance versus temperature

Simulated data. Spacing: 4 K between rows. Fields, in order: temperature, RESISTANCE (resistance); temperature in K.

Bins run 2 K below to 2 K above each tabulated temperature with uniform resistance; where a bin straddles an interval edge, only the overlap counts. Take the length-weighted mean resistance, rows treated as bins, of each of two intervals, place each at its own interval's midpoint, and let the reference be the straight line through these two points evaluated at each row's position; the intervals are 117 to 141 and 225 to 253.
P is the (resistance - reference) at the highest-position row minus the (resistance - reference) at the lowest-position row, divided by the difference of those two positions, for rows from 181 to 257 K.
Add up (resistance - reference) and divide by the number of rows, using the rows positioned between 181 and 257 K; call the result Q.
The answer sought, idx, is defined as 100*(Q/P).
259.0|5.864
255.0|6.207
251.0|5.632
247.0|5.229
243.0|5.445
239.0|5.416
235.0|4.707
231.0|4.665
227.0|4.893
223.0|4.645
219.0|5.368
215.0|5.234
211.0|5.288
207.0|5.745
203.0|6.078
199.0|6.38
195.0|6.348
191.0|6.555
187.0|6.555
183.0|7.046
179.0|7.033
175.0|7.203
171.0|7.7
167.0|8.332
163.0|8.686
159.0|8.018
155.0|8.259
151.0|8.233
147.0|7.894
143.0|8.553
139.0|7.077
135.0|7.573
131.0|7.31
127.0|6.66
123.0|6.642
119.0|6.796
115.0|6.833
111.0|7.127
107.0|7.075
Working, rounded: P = 0.01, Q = 0.17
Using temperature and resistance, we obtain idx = 3257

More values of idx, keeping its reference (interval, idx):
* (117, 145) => 282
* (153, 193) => -4207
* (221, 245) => -493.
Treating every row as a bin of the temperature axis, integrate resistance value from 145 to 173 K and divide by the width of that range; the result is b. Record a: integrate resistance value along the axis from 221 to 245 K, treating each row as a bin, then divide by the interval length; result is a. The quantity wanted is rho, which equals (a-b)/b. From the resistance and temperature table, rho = -0.392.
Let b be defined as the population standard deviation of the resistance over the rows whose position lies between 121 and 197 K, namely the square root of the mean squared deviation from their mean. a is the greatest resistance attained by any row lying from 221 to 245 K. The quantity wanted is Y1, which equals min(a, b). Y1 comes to 0.73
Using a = 5.445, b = 0.73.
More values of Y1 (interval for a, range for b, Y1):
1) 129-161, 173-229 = 0.81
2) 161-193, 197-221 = 0.43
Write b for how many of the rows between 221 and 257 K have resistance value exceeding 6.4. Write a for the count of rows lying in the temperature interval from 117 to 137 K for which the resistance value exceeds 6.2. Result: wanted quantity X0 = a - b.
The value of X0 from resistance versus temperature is 5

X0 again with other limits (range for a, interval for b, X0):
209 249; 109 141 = -8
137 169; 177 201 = 4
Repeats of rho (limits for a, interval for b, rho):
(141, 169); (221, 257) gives 0.591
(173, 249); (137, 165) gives -0.287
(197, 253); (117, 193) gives -0.286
